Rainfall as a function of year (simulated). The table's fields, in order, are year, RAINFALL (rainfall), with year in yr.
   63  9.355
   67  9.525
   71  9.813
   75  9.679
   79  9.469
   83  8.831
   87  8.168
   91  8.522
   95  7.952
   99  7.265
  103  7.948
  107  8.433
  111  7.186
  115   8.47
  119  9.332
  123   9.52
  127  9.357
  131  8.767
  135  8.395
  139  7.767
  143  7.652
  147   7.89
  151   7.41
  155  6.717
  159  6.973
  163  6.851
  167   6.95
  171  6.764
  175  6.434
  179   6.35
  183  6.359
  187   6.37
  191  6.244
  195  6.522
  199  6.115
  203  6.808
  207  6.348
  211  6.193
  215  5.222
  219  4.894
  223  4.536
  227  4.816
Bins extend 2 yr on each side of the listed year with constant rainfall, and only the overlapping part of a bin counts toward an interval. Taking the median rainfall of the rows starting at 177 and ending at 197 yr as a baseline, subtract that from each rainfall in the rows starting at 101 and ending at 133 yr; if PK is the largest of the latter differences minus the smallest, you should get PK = 2.3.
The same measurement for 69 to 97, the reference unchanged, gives 1.9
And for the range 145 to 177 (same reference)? 1.5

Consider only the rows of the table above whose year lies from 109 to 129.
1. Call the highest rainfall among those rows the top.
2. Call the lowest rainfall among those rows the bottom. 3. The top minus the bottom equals 2.3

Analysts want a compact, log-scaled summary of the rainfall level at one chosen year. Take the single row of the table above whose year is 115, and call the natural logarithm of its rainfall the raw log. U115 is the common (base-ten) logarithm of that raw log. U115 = 0.33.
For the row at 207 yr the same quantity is 0.27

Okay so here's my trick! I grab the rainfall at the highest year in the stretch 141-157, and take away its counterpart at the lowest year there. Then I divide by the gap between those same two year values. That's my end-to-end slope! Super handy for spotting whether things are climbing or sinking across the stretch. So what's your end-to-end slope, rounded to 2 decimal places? -0.08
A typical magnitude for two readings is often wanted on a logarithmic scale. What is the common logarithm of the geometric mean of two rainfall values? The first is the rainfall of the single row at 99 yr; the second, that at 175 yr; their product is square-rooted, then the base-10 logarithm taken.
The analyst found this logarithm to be 0.83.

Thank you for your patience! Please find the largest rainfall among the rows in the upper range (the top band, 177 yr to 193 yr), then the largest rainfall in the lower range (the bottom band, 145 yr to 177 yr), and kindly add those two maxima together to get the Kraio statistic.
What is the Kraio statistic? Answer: 14.3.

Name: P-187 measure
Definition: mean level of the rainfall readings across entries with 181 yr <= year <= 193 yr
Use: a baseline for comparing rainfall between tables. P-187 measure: 6.3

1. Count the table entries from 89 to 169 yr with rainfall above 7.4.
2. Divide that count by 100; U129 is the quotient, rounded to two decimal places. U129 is 0.14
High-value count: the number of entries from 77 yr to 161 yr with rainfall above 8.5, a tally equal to 7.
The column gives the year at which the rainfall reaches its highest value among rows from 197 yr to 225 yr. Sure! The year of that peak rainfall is 203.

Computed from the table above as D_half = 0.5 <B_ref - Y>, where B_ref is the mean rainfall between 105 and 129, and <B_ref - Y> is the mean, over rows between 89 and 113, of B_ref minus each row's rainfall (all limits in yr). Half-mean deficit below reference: 0.4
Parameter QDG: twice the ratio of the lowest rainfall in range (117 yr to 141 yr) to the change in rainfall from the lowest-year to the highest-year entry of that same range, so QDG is -10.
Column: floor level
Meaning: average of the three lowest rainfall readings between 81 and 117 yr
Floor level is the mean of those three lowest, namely 7.5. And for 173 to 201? 6.2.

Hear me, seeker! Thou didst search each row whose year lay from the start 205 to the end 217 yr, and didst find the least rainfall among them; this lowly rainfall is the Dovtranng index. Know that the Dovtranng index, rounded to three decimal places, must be 5.222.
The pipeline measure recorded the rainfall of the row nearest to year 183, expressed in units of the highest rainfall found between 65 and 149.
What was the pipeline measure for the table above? 0.65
